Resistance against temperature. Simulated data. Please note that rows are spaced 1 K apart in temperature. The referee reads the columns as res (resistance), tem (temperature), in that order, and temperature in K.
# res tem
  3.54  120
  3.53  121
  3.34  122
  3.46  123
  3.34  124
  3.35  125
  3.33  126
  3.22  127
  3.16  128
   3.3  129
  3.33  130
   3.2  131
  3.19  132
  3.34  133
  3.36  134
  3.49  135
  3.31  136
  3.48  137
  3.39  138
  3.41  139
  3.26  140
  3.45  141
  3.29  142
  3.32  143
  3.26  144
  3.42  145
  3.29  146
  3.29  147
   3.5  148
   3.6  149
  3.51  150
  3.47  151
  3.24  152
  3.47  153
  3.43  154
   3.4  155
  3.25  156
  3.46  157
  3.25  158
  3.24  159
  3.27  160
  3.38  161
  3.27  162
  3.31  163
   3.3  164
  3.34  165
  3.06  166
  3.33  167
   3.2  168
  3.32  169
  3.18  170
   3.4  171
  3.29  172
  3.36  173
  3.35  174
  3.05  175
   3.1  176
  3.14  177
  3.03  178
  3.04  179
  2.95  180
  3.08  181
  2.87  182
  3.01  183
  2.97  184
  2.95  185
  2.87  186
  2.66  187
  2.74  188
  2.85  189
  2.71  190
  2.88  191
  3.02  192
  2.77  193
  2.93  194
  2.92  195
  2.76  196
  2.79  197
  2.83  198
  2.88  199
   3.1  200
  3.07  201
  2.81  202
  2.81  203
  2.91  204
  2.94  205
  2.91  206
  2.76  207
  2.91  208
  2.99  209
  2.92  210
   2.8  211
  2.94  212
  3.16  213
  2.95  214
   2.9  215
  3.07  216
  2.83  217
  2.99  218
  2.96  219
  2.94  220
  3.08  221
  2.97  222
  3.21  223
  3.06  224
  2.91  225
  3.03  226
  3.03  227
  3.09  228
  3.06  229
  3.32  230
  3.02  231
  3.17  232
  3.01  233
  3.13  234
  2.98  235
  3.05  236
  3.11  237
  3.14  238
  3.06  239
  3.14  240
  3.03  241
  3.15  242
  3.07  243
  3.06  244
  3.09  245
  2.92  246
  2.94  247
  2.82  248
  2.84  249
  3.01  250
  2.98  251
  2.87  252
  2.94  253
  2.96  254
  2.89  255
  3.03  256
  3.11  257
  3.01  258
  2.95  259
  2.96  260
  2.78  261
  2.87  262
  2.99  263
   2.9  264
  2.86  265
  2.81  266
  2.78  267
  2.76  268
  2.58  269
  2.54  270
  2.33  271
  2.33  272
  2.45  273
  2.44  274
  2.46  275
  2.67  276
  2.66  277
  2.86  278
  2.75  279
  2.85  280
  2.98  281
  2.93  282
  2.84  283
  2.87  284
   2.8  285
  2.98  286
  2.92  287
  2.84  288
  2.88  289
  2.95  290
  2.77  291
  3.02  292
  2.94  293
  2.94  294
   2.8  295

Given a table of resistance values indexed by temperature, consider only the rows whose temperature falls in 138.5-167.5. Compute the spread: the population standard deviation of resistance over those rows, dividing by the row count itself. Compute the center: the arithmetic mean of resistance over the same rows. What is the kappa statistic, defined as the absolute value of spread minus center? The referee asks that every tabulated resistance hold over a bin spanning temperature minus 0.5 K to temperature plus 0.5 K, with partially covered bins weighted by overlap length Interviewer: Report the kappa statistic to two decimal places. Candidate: 3.24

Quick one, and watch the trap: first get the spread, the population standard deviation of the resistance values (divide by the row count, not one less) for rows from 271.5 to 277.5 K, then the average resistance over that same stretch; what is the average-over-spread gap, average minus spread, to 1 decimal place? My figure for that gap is 2.4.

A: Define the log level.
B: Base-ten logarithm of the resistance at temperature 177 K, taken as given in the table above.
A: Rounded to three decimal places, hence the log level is 0.497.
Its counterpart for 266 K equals 0.449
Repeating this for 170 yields 0.502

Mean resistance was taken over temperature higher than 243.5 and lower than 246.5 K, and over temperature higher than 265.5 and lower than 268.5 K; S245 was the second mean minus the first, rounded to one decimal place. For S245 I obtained -0.2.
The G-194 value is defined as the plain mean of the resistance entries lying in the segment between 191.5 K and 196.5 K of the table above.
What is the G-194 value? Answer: 2.880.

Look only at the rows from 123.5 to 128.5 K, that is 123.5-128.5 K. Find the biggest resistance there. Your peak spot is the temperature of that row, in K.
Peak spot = 125 K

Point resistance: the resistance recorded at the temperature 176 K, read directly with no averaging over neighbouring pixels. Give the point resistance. 3.1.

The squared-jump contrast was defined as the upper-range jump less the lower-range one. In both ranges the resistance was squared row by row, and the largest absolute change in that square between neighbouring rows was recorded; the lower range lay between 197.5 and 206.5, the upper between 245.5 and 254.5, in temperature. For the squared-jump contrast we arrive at -0.5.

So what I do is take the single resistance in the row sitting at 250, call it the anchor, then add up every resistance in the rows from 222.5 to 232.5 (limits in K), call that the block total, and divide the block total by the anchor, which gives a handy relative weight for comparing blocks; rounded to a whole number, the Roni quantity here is 10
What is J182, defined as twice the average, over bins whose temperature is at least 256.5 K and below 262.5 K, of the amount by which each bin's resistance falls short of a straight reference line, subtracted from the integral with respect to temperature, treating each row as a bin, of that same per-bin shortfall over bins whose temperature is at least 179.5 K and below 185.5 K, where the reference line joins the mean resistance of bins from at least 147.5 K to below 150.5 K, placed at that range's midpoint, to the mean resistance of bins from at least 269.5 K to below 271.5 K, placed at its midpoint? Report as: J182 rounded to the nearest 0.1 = 2.4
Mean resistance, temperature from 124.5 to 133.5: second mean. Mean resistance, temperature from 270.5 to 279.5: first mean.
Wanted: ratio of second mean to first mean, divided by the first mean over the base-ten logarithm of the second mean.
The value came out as 0.26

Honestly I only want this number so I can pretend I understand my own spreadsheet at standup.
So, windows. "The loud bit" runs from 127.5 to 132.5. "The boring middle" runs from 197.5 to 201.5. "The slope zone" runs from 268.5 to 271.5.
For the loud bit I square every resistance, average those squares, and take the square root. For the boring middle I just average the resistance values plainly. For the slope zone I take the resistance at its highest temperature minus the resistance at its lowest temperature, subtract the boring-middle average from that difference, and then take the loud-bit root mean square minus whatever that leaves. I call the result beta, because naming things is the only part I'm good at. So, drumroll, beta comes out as 6.5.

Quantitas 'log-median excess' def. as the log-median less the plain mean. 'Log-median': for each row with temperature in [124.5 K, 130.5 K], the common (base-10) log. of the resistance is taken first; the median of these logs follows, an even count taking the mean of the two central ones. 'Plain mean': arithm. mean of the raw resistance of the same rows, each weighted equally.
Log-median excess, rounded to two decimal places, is -2.76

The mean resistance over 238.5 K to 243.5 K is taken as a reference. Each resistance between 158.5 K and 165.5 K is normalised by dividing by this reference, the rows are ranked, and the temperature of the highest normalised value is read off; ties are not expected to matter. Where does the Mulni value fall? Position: 161 K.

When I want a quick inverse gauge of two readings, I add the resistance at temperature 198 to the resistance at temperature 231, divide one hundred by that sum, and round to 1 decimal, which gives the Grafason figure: 17.1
